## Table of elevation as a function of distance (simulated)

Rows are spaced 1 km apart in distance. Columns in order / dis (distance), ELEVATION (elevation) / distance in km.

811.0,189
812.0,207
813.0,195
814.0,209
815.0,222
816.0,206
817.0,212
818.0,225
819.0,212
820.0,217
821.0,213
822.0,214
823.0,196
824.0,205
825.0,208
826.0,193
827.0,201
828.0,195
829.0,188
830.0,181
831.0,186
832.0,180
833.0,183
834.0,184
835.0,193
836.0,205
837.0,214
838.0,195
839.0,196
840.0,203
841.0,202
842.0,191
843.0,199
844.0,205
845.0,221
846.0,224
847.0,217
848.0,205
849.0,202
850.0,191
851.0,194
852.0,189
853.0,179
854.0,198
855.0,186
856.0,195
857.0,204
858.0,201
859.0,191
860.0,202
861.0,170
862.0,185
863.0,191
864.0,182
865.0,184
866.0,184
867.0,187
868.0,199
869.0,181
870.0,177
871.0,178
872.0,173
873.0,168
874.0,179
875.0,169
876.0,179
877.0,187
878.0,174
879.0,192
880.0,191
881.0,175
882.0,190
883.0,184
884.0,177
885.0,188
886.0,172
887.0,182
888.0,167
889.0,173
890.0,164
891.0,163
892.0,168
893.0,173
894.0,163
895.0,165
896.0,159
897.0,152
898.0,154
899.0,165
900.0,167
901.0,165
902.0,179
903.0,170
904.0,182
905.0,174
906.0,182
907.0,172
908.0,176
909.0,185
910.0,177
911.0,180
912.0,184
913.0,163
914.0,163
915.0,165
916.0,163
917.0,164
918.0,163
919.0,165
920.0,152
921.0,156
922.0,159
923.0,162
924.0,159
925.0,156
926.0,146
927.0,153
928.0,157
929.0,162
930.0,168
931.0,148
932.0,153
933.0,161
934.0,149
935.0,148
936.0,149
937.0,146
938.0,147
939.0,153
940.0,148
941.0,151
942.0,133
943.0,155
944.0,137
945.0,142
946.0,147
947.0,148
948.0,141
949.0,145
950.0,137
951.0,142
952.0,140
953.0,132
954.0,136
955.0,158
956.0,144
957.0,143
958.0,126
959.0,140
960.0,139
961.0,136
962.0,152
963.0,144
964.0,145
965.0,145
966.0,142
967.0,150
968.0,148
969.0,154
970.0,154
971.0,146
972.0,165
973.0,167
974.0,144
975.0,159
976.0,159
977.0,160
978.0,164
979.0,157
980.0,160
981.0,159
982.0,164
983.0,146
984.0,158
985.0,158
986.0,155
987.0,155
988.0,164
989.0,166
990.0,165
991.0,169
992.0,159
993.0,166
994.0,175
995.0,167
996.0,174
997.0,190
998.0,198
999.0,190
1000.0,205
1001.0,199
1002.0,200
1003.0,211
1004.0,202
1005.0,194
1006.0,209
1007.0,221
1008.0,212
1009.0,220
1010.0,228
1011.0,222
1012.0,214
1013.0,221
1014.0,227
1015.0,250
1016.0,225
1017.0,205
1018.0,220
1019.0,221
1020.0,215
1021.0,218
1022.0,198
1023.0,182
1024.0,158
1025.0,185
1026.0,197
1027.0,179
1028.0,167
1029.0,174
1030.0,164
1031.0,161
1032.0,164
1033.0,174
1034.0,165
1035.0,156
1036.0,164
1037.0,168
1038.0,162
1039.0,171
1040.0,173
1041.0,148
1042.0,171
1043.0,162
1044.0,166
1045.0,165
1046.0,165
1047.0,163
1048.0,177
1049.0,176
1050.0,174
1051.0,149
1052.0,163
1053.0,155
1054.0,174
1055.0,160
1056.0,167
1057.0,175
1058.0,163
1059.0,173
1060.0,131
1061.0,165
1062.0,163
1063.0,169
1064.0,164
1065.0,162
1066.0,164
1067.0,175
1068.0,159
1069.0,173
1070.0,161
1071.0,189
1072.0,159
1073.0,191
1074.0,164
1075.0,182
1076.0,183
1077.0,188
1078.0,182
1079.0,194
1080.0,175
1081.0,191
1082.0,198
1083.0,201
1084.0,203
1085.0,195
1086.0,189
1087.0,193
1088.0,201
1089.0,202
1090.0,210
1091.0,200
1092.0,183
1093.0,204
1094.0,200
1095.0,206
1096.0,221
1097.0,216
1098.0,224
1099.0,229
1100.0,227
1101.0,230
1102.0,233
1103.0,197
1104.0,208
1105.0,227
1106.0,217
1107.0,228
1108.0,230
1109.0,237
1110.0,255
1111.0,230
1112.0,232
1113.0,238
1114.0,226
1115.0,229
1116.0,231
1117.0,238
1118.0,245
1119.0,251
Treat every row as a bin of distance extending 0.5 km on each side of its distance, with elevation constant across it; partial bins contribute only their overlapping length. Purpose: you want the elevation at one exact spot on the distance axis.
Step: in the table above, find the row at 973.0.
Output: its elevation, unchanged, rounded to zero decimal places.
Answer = 167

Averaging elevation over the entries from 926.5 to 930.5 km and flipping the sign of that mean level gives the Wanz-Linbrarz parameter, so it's -160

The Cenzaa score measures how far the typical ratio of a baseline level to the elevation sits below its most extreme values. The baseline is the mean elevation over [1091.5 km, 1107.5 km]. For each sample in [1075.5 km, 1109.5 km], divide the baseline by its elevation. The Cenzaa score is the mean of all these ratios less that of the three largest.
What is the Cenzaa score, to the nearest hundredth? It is -0.15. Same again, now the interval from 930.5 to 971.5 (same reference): -0.17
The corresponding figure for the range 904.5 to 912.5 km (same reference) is -0.03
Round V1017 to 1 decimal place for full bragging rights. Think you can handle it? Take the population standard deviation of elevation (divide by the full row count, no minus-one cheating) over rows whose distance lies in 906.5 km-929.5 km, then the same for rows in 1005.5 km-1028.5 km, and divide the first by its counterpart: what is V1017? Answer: 0.5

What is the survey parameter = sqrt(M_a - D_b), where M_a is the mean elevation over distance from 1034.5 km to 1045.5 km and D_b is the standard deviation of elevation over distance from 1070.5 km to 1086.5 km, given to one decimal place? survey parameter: 12.3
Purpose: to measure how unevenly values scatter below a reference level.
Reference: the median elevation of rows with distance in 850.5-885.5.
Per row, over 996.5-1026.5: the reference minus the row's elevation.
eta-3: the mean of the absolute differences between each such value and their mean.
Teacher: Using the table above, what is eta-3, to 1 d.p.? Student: 13.8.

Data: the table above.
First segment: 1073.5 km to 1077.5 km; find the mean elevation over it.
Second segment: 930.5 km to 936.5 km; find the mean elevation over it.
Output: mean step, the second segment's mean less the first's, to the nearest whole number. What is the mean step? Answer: -28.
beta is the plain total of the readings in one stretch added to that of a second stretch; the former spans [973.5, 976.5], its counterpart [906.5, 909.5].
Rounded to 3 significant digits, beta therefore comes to 995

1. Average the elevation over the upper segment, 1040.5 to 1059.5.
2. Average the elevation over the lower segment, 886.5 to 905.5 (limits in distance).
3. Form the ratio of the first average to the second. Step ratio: 0.99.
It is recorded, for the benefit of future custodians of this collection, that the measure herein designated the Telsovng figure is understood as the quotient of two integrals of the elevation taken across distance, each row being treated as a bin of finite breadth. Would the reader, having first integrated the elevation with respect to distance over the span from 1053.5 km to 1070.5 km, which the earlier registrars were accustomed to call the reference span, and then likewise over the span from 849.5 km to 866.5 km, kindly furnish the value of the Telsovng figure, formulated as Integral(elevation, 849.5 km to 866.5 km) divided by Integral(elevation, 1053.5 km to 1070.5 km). 1.15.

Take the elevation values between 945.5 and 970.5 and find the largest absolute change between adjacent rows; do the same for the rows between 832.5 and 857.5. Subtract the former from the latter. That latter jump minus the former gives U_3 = -3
